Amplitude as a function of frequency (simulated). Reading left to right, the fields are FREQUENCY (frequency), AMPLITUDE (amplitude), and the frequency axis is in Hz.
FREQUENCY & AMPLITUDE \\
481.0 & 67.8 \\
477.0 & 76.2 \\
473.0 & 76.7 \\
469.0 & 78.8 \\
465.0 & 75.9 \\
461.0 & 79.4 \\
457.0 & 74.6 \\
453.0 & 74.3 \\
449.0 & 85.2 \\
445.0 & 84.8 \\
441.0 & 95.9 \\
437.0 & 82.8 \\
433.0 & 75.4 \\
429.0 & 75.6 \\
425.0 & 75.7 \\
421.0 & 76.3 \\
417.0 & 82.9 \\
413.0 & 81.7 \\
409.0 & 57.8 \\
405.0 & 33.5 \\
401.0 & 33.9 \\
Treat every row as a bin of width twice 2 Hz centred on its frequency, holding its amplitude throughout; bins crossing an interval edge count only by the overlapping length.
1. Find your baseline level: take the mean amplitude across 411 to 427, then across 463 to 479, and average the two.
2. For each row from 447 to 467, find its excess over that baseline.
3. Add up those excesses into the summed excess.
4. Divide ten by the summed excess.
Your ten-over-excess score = -14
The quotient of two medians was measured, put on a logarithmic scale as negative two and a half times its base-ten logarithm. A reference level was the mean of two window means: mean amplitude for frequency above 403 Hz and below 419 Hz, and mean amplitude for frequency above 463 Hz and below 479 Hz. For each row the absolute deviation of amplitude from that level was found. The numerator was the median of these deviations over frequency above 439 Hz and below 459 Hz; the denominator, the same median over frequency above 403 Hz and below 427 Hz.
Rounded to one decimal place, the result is -0.2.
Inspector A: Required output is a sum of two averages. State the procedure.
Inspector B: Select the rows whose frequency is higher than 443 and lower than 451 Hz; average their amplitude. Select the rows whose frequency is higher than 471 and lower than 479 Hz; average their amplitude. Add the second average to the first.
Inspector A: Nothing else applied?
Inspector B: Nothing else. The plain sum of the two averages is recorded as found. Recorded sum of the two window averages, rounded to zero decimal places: 161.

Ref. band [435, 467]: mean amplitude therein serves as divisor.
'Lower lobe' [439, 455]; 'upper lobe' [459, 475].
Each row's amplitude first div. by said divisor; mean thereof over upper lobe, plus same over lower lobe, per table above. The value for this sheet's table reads 1.99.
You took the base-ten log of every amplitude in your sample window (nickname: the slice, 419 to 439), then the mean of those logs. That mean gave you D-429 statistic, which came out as 1.89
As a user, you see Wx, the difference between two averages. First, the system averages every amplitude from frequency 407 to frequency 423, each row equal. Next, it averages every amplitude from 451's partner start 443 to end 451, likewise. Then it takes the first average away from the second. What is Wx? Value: 10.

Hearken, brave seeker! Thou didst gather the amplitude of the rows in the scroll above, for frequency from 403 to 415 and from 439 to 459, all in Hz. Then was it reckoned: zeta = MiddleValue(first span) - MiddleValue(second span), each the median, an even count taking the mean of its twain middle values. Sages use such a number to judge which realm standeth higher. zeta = -27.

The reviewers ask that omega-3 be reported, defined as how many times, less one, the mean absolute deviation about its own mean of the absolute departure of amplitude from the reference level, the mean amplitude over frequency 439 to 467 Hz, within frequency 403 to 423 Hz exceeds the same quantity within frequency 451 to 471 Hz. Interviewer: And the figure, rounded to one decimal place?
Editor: 7.0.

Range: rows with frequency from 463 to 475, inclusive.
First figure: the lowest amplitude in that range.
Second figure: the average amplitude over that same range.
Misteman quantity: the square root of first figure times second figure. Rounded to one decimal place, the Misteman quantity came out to 76.5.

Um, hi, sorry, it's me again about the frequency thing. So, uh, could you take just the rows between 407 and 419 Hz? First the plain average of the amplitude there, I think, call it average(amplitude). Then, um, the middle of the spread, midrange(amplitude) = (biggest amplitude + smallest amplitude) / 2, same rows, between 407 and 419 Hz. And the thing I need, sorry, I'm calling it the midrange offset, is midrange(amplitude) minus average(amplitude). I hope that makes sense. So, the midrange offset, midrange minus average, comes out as -3.8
